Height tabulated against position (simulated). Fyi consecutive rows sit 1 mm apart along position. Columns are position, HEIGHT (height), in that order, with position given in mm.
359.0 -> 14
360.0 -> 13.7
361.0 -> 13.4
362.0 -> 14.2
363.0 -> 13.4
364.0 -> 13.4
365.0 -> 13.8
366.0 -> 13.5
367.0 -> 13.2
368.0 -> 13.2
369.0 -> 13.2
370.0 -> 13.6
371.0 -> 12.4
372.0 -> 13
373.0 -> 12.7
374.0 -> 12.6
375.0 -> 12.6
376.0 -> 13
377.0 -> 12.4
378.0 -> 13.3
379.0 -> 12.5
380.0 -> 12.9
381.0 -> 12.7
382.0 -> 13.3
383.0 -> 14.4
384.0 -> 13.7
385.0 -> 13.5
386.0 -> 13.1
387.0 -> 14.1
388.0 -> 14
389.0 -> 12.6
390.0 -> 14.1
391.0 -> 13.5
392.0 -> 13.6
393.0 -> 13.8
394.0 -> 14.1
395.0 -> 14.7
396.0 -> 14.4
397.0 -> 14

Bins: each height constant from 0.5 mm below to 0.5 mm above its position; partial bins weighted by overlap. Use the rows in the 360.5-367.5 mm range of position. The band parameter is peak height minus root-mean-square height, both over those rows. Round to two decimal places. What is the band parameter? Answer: 0.64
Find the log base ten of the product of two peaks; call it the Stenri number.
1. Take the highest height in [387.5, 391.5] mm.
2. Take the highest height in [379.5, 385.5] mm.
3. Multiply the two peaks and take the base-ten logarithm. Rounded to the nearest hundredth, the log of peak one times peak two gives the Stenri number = 2.31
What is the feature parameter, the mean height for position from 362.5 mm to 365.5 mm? 13.5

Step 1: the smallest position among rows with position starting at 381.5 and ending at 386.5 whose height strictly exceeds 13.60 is 383.0 mm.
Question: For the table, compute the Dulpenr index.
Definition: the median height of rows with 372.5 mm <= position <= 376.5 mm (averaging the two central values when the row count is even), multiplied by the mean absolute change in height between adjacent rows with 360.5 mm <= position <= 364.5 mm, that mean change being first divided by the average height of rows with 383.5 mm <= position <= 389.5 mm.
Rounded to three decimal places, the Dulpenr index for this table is 0.500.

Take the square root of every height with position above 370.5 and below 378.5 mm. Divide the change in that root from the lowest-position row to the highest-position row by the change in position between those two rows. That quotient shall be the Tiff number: 0.02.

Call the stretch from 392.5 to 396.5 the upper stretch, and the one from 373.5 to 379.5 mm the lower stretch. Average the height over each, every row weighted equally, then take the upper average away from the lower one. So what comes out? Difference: -1.5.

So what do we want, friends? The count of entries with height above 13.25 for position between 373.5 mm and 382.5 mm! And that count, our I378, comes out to 2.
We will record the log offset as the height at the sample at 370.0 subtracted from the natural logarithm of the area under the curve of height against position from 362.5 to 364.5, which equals -10.3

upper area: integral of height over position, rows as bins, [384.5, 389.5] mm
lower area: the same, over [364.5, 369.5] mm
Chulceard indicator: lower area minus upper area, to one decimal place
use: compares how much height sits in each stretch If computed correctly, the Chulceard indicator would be -0.4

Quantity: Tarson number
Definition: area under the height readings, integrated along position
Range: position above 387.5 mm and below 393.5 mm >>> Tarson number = 81.6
